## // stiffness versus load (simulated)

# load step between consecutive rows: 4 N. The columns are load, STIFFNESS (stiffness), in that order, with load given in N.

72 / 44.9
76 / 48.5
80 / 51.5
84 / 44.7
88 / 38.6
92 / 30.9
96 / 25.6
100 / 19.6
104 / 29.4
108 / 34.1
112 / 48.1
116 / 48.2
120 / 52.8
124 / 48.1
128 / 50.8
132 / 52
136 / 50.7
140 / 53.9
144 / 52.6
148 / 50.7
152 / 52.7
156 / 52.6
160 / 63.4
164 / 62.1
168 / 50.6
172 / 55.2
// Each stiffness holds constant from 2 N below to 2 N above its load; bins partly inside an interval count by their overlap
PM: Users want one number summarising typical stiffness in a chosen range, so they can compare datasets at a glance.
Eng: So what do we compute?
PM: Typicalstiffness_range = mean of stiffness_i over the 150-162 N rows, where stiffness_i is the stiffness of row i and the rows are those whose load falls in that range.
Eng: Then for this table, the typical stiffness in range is 56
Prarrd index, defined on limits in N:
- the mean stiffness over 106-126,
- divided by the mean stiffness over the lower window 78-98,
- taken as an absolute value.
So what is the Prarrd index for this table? 1.21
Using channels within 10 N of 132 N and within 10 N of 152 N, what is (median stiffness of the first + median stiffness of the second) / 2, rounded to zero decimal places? 52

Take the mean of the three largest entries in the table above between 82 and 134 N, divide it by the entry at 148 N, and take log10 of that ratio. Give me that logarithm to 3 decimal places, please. 0.010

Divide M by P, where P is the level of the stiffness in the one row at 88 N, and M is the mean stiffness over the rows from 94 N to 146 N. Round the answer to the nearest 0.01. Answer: 1.13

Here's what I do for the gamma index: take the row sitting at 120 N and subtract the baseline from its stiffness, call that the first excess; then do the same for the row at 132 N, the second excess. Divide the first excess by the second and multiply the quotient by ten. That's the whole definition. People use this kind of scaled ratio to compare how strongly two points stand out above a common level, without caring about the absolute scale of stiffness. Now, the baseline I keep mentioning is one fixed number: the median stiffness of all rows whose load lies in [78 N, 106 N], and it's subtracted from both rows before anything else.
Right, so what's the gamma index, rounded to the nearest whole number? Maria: 10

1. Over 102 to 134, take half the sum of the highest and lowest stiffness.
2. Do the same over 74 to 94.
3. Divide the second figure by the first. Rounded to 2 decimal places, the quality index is 1.00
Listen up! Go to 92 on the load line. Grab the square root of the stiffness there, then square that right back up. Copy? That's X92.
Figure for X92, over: 31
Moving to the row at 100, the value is 20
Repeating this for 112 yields 48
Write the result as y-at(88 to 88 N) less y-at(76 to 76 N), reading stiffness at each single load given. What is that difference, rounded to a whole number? -10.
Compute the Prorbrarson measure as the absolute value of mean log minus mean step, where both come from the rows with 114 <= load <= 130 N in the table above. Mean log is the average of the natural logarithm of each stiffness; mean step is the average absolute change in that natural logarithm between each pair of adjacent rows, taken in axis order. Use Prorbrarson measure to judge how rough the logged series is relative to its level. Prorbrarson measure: 3.83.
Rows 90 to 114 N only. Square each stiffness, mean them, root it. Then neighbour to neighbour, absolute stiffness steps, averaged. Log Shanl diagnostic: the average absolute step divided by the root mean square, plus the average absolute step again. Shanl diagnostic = 8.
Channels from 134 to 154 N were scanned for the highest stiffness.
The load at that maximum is 140 N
